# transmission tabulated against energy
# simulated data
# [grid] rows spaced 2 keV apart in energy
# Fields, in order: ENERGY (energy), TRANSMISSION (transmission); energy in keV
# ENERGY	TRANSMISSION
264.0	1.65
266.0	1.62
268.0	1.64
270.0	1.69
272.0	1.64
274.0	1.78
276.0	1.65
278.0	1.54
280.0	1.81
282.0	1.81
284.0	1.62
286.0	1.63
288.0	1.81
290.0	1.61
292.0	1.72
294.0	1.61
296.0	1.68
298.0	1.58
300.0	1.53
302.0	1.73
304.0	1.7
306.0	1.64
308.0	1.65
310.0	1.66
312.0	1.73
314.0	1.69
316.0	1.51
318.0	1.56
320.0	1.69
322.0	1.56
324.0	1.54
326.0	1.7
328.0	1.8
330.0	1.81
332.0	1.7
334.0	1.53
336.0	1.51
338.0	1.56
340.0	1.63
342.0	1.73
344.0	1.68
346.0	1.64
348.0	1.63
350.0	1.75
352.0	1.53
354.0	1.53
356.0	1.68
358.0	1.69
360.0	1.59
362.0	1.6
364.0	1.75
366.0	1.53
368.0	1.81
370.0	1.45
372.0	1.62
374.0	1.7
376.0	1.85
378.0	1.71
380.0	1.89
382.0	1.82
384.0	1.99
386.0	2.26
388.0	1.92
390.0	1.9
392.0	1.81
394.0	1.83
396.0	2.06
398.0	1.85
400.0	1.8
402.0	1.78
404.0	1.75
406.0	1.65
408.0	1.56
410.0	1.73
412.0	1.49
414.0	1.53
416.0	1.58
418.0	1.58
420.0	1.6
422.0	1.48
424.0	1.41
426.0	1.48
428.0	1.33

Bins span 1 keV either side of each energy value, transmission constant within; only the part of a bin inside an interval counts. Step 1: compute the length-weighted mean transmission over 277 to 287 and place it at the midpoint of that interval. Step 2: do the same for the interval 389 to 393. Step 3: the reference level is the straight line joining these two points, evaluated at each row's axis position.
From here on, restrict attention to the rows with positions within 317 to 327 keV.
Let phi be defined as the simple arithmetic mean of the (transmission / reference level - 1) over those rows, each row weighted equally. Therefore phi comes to -0.08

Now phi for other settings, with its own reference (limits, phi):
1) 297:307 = -0.05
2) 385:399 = 0.05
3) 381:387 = 0.10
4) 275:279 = -0.05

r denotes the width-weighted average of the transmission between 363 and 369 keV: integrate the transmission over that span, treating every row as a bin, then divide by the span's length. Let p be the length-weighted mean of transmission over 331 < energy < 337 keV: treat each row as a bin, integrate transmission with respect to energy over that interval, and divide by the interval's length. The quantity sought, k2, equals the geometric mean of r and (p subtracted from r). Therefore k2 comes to 0.44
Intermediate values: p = 1.58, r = 1.697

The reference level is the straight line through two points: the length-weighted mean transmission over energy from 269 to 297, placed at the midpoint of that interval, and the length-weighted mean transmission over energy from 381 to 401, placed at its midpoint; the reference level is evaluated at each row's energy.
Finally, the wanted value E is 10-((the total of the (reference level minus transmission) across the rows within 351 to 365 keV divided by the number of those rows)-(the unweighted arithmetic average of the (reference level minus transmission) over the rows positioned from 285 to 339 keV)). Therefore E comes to 9.88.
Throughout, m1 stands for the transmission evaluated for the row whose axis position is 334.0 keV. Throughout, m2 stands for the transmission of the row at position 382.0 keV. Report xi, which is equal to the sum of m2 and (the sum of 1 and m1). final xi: 4.35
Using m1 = 1.53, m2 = 1.82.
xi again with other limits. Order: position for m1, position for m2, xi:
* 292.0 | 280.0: 4.53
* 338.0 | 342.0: 4.29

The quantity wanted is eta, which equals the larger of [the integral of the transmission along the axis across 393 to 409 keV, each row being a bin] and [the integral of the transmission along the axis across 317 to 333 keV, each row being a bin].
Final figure 28.6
